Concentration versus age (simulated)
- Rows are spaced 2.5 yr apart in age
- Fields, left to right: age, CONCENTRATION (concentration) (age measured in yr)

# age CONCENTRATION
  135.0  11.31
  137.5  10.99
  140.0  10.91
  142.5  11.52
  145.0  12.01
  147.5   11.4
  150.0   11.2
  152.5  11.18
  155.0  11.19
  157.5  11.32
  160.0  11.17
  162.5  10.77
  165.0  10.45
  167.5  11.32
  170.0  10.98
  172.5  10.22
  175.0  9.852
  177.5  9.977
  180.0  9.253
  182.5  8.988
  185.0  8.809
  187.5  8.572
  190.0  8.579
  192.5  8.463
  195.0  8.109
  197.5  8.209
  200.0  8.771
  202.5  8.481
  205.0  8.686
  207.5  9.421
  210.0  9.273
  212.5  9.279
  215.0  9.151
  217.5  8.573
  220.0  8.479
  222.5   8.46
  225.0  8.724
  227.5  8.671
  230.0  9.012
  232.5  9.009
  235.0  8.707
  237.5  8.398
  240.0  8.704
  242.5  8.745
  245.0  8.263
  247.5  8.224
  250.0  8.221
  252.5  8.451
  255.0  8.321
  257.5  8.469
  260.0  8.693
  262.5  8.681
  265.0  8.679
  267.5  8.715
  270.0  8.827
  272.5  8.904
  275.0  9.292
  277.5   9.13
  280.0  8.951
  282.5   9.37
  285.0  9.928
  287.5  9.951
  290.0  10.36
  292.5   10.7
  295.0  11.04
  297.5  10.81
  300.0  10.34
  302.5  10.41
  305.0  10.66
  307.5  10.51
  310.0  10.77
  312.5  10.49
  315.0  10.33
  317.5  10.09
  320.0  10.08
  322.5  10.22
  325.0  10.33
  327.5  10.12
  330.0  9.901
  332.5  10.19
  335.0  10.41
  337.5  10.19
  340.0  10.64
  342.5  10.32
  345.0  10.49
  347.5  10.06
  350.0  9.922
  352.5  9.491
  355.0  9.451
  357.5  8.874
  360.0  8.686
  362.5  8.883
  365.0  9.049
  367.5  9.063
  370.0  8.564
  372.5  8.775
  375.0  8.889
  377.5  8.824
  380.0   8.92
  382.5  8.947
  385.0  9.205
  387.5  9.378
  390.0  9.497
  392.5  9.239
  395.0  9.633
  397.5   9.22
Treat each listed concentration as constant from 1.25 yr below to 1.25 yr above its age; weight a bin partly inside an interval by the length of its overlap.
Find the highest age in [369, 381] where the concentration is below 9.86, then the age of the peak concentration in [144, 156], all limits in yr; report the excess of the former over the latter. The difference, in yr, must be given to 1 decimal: 235.0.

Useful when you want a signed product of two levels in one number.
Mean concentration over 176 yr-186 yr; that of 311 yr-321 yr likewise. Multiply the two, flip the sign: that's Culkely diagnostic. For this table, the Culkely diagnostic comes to -95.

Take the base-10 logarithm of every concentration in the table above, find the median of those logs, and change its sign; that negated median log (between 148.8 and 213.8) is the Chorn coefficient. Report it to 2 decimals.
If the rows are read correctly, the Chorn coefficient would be -0.97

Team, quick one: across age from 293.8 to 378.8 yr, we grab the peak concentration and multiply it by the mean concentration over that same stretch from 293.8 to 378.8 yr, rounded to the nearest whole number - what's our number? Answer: 109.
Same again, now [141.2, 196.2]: 123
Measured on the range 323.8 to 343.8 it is 109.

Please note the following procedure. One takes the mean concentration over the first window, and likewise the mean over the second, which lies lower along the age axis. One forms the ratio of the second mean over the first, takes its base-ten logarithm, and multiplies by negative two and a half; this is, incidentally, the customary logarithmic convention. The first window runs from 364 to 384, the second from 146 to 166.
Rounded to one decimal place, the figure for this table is -0.2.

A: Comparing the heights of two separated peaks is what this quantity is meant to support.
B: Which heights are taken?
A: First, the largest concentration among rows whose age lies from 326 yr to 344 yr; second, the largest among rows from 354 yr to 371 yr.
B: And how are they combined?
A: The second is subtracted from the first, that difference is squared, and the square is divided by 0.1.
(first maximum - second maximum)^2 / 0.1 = 14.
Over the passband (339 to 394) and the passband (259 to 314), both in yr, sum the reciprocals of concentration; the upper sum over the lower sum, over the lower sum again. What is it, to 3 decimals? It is 0.461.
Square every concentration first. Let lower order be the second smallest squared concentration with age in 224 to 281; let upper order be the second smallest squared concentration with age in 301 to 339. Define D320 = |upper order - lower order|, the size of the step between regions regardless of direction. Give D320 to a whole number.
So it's 34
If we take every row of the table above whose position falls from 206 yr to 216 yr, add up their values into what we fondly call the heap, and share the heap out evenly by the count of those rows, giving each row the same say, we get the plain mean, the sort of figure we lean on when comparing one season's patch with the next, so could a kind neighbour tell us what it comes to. 9.3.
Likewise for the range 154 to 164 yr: 11.1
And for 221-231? 8.7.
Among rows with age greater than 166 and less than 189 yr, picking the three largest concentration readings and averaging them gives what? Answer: 10.8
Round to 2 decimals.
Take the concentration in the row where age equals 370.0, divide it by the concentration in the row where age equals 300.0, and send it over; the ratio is 0.83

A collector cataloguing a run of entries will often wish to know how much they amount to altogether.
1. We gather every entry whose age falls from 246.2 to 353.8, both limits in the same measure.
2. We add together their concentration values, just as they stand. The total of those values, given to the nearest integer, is 420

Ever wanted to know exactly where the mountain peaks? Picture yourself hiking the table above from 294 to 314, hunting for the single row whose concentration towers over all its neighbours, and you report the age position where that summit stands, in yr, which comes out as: 295.0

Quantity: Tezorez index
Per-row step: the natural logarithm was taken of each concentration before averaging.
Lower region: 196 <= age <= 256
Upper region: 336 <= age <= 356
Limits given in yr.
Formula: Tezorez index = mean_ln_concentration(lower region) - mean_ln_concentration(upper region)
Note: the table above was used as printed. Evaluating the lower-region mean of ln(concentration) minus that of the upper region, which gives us -0.15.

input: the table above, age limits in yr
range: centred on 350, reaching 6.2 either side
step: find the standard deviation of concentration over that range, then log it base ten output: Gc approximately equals -0.4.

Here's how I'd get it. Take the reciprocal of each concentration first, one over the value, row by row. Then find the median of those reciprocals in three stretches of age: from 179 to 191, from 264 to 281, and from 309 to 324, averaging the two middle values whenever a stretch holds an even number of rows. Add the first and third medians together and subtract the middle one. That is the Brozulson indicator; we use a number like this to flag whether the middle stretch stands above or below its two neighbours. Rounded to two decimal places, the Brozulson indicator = 0.10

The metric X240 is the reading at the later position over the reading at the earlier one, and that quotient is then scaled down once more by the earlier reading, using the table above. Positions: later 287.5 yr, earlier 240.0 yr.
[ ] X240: 0.131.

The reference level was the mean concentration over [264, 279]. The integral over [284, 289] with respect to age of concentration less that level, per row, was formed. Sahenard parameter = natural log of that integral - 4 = -2.4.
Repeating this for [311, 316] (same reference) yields -2.0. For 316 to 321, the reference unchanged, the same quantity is -2.2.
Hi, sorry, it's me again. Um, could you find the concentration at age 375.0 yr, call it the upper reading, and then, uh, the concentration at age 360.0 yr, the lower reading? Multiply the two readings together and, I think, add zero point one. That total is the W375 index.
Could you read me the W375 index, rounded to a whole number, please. 77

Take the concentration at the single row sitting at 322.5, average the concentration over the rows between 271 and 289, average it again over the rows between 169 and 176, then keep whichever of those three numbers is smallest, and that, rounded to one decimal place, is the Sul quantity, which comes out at 9.4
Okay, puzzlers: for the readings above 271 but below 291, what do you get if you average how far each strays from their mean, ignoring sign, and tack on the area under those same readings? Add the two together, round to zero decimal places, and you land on 190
